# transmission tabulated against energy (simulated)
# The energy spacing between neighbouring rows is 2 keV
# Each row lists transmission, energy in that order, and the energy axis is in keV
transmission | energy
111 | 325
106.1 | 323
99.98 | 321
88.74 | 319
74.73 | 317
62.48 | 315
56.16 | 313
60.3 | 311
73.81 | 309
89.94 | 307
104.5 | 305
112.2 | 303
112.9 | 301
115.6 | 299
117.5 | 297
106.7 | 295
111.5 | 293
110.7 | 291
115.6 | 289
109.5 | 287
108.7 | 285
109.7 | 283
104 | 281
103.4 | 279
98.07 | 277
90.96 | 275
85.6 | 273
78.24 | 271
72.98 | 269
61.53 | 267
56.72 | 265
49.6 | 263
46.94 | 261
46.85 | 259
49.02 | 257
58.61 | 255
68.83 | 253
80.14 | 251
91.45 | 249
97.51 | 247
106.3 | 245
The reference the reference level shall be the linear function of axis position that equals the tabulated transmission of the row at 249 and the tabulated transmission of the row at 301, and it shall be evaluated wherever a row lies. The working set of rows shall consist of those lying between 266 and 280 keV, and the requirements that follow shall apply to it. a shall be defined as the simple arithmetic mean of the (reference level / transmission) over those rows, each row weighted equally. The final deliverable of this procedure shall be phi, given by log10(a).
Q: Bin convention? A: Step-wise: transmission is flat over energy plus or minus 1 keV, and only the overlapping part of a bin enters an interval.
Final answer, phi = 0.09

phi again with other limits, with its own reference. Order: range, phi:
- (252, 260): 0.24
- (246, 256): 0.08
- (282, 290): -0.02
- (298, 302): -0.01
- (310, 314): 0.31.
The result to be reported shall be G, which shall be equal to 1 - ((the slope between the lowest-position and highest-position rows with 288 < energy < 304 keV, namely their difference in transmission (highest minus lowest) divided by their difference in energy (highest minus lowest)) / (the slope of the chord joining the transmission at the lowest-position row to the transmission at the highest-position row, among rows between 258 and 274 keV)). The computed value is 1.1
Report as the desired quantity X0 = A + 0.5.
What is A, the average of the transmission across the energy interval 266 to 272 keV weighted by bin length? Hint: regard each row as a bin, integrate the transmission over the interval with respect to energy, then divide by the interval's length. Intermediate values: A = 71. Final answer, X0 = 71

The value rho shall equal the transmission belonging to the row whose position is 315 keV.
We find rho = 62.48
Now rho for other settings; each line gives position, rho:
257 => 49.02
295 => 106.7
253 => 68.83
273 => 85.6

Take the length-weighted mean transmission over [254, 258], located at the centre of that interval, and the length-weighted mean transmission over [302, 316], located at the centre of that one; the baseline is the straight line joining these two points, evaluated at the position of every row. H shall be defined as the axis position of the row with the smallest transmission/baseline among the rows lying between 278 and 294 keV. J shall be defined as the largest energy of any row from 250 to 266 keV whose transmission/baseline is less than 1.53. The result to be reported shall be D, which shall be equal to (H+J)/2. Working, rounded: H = 293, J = 265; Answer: 279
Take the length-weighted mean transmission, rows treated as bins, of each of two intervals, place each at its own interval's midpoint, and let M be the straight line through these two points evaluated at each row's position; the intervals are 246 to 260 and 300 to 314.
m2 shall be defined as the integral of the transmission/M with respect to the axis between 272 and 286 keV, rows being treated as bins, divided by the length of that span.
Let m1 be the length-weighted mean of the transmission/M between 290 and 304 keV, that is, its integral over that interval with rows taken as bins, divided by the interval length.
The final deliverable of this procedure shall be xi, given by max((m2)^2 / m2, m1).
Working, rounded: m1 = 1.34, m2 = 1.3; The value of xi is 1.34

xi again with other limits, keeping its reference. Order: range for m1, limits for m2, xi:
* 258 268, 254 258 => 0.76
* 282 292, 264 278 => 1.37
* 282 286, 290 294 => 1.37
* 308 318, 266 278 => 1.06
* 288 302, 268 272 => 1.35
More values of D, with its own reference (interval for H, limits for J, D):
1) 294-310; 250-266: 287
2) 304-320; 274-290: 295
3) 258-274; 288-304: 282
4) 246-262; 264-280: 269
